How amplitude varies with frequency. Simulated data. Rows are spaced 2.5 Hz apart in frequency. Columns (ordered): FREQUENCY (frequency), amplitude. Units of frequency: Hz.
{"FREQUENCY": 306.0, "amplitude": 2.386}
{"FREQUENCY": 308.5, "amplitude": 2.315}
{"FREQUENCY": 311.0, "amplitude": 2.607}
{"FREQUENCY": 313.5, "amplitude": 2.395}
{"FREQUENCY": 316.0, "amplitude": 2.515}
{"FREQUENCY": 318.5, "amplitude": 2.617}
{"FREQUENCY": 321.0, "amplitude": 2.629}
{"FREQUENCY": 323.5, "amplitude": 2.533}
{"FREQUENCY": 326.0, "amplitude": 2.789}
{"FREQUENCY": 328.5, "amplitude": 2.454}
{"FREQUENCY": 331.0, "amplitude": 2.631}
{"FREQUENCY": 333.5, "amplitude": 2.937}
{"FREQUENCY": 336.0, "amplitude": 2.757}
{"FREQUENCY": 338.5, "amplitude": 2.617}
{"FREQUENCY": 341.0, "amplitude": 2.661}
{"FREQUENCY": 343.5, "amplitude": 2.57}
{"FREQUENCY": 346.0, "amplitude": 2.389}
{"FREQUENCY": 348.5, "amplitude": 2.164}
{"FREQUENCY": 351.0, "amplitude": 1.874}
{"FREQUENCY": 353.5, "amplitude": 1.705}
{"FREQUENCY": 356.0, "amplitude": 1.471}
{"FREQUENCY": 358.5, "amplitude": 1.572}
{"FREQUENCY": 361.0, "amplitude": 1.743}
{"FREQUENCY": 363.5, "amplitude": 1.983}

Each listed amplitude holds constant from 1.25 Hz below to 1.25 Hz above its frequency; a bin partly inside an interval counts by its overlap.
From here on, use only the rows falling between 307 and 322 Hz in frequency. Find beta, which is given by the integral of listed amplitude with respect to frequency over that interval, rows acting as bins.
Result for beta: 38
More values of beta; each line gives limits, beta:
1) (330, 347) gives 45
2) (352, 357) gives 8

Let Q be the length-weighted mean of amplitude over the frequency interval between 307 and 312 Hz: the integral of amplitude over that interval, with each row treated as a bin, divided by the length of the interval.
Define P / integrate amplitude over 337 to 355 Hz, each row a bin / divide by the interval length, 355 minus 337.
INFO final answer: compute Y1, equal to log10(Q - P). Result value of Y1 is -0.8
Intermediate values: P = 2.3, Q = 2.45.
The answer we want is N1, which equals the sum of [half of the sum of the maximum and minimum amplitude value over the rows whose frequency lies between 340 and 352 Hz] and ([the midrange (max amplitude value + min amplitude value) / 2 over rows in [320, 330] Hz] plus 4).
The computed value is 8.89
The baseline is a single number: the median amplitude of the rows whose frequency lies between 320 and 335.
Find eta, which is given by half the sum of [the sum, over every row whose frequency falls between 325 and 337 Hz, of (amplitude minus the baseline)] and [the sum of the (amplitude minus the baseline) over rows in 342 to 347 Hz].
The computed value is 0.1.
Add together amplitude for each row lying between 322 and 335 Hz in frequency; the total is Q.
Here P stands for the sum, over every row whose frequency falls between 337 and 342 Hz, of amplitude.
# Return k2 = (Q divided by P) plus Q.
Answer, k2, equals 16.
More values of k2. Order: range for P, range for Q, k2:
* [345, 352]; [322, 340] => 22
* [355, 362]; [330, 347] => 22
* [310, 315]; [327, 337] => 13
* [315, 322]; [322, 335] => 15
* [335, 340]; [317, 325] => 9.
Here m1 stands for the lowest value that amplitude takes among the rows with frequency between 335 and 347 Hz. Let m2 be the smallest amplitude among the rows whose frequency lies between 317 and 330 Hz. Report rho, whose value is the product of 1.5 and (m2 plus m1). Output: 7.26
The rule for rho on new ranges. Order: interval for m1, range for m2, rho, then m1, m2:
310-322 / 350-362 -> 5.80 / 2.395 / 1.471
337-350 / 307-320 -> 6.72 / 2.164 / 2.315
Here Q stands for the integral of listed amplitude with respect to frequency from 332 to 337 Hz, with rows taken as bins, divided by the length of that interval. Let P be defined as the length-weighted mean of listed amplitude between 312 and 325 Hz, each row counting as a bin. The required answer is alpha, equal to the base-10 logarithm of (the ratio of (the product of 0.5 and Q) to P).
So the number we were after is -0.25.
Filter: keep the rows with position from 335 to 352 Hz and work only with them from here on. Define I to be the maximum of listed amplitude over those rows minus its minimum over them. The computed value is 0.883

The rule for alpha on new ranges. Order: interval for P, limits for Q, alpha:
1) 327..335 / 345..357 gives -0.45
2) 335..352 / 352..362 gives -0.48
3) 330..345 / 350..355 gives -0.48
